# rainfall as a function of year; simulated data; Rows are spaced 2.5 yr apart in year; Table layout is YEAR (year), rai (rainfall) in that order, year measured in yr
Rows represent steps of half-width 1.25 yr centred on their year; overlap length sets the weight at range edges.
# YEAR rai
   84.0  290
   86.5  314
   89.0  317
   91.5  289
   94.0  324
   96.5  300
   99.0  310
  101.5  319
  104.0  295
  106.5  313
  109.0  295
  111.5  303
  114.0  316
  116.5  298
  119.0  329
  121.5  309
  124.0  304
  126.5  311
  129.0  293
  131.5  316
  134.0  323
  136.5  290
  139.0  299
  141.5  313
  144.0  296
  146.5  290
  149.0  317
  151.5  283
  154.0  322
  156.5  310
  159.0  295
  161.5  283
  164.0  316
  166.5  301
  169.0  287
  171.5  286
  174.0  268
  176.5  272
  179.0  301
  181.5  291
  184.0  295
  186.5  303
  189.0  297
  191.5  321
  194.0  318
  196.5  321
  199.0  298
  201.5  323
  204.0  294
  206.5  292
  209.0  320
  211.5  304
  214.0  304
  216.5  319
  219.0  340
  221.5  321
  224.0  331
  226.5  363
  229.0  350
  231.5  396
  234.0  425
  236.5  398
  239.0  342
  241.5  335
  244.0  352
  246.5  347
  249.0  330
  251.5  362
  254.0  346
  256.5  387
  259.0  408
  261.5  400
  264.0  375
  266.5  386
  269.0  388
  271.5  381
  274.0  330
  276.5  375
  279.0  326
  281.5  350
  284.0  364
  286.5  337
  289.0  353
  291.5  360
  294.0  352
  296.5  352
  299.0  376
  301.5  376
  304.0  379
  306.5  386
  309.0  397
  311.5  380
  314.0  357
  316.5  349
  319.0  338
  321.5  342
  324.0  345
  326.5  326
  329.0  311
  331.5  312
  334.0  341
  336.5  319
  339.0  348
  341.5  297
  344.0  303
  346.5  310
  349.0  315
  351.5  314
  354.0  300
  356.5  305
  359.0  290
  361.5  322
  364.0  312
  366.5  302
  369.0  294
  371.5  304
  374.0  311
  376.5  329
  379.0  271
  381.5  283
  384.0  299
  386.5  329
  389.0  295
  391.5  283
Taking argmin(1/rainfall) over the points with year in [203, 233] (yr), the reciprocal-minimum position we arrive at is 231.5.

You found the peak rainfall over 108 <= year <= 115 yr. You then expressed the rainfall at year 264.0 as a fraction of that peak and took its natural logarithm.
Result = 0.17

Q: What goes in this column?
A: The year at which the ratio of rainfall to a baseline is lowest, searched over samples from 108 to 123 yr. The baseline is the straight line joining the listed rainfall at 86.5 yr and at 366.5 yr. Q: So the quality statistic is 109.0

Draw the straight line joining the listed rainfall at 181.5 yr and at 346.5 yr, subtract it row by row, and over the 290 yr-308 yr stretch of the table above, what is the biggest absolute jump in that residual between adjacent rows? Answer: 23.7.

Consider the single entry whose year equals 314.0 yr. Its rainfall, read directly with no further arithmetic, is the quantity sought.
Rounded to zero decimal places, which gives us 357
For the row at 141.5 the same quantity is 313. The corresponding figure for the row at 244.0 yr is 352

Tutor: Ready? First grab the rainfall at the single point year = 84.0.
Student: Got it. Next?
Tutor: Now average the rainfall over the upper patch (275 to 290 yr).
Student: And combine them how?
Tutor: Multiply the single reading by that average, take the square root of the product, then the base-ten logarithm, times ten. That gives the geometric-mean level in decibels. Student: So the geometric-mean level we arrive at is 25.04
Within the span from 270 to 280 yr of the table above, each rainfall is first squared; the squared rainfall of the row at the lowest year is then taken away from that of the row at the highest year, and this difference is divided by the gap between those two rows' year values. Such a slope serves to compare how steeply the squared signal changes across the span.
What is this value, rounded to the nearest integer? -5185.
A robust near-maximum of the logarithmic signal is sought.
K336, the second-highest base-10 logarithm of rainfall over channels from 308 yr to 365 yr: 2.58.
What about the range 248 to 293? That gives 2.60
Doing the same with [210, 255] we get 2.60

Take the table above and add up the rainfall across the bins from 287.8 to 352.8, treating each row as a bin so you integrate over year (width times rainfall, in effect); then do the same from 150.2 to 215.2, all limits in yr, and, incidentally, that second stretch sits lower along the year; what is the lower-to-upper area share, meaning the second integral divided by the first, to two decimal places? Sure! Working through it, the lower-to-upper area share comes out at 0.87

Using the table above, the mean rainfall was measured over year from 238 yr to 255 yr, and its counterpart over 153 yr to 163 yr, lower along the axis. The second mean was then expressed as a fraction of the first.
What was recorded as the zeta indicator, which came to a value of 0.88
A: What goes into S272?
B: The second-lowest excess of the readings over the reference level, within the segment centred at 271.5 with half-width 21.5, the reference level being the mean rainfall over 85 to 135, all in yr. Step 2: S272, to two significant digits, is 21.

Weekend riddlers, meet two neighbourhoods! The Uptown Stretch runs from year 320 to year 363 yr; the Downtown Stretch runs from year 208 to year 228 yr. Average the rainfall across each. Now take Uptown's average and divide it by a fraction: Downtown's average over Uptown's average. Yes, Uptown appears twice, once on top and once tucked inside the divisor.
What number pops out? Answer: 310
